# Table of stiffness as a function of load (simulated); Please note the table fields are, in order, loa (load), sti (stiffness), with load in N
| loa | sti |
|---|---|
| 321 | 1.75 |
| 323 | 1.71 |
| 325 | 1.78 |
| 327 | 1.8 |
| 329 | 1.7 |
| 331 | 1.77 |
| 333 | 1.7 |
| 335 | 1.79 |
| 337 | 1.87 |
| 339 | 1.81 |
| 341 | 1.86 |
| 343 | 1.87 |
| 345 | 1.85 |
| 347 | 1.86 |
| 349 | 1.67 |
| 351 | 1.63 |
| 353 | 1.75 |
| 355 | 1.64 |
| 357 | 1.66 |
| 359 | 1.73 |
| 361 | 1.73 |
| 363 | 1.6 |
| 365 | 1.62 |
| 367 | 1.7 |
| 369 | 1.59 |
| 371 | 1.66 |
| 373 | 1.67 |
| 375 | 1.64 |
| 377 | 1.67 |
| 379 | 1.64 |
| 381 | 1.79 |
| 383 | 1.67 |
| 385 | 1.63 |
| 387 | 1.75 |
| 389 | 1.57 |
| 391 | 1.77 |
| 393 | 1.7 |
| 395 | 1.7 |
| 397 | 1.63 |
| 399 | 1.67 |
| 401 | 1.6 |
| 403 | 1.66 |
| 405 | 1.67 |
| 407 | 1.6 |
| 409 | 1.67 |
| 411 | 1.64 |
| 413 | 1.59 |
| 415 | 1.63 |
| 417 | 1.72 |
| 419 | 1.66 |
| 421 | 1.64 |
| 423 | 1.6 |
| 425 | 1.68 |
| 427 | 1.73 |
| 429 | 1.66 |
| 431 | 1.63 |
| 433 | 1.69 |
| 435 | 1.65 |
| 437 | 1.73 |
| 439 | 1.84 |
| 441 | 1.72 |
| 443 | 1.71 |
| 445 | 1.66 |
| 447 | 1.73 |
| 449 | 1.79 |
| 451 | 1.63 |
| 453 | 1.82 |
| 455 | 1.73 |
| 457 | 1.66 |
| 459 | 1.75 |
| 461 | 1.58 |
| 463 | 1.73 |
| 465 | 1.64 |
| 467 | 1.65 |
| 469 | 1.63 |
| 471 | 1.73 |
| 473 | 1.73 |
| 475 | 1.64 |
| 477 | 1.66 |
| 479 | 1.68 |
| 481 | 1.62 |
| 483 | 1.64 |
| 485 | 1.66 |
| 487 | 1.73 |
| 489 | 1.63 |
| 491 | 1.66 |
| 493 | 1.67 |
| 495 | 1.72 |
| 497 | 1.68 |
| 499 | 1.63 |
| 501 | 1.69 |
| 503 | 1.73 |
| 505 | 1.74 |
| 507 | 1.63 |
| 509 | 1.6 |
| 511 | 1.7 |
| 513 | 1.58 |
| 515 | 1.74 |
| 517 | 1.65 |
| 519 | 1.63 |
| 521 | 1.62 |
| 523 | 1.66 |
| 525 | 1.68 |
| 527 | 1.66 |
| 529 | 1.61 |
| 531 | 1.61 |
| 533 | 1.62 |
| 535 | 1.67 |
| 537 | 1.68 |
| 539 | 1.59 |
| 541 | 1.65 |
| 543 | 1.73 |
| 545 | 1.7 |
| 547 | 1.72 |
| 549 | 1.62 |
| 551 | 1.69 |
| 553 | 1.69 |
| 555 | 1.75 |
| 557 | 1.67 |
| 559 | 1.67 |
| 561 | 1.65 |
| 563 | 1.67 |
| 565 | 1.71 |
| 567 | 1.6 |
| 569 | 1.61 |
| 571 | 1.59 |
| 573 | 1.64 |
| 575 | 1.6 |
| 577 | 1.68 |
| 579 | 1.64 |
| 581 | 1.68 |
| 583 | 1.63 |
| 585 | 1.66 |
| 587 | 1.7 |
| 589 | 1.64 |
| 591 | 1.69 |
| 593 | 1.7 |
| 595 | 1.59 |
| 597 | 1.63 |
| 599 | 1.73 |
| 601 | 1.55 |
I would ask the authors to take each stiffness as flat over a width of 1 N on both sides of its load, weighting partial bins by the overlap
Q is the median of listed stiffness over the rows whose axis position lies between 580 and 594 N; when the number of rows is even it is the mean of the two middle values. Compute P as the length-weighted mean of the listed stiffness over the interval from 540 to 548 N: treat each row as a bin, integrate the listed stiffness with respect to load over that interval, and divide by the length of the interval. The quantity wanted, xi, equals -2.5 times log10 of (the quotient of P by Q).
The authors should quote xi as -0.013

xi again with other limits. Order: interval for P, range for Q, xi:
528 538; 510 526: 0.011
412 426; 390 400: 0.035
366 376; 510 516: 0.031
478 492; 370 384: 0.007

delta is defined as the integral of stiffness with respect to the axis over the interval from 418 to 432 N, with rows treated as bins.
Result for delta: 23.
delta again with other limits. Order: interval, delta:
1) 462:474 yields 20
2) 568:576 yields 13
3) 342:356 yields 25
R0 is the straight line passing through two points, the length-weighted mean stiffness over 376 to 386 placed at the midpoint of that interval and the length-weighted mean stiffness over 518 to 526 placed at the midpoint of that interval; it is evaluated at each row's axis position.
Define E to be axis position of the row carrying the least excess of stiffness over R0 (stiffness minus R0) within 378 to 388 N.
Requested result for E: 385 N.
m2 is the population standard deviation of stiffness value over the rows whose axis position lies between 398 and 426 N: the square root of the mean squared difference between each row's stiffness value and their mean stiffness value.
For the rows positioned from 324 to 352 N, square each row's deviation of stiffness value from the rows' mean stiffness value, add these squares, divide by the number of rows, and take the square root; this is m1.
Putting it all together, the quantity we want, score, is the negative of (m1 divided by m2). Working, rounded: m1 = 0.077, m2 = 0.036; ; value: -2.11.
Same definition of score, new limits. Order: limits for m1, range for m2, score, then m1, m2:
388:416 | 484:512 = -1.20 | 0.051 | 0.043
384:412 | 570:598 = -1.46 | 0.054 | 0.037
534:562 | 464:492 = -1.09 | 0.041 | 0.037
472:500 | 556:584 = -1.01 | 0.035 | 0.035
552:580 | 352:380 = -0.94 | 0.044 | 0.047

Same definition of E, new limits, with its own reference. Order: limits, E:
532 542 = 539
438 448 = 445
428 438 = 431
